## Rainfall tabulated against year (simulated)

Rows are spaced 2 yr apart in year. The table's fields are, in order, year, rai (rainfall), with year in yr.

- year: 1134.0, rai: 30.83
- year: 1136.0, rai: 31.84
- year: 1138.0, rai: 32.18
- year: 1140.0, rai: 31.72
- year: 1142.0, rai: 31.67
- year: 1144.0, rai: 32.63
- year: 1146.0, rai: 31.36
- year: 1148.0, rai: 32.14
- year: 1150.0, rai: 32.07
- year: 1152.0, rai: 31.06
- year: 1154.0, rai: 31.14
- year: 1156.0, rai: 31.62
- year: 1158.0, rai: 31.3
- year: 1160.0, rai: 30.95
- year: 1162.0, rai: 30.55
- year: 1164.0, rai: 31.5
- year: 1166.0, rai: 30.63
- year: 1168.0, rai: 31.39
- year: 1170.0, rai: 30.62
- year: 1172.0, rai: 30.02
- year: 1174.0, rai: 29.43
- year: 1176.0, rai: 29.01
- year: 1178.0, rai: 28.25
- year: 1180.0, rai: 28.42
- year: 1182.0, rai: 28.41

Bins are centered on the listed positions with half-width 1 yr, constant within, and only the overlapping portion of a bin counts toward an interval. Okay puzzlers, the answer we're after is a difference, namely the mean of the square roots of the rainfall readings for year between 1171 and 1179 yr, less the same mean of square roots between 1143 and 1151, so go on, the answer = -0.26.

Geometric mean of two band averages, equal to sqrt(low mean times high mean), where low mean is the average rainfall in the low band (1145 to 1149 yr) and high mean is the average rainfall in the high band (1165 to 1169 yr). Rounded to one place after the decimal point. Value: 31.4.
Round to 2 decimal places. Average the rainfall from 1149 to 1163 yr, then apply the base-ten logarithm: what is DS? 1.49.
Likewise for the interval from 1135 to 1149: 1.50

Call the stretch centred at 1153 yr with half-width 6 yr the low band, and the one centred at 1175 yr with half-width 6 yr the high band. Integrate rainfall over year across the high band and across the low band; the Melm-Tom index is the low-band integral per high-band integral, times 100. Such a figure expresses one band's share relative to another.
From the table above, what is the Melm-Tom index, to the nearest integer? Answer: 108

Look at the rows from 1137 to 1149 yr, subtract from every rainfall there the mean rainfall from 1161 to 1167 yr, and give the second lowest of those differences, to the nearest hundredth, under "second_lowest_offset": 0.78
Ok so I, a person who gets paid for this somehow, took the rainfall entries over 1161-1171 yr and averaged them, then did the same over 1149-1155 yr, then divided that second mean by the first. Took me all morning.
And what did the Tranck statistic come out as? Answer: 1.02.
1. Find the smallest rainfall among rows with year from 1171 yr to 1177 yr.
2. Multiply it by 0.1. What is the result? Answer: 2.901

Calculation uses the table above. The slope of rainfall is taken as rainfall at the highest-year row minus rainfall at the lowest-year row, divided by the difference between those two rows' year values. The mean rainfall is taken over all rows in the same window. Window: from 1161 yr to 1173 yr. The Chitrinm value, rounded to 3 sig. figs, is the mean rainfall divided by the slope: -581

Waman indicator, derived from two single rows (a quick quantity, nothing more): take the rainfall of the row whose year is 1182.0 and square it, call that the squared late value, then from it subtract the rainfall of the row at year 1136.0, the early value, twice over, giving 743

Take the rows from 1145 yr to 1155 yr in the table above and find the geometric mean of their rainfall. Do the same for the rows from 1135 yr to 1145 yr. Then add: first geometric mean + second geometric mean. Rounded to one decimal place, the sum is 63.6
